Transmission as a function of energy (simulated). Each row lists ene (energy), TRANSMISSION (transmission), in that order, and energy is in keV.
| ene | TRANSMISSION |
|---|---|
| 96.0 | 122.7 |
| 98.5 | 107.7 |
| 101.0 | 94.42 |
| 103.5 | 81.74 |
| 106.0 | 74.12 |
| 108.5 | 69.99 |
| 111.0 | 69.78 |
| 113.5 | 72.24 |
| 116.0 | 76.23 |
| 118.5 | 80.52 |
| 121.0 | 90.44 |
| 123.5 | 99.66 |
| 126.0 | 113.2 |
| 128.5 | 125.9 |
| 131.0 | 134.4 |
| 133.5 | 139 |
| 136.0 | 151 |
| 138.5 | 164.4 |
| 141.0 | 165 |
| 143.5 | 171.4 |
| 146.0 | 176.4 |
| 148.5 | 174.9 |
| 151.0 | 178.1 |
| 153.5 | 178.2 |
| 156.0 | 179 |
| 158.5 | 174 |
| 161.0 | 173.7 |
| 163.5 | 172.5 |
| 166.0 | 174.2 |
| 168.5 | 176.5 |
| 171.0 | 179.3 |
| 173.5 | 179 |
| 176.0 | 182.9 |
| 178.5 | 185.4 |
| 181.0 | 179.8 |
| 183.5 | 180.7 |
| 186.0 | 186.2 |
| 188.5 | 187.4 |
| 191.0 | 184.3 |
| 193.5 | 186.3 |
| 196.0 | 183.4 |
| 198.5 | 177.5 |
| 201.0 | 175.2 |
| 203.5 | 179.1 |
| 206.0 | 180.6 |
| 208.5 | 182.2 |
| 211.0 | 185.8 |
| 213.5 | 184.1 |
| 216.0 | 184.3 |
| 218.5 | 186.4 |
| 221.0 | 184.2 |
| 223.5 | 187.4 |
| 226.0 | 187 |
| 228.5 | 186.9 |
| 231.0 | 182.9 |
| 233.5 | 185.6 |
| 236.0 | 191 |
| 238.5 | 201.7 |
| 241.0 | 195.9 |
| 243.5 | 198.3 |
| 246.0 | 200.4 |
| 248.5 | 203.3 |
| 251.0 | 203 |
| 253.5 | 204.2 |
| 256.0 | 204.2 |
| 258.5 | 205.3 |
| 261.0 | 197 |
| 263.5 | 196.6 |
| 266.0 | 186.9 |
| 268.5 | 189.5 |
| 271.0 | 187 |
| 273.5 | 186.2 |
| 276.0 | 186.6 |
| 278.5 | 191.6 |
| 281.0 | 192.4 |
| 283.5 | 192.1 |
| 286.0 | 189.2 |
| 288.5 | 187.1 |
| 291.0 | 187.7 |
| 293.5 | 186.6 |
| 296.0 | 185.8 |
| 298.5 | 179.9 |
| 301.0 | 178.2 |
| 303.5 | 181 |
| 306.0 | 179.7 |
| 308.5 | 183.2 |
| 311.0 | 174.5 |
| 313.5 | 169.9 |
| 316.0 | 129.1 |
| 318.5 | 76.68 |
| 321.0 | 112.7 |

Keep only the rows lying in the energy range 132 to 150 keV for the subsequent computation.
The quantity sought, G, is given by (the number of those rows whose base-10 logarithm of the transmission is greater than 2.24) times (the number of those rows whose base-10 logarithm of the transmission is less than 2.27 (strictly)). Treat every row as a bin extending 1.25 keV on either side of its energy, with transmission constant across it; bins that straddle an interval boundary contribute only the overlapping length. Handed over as 14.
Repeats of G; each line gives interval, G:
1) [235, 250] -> 0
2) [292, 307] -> 30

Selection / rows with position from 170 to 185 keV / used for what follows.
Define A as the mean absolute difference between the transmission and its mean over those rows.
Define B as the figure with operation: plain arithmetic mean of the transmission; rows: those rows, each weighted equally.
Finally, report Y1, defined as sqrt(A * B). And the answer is 19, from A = 2.0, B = 181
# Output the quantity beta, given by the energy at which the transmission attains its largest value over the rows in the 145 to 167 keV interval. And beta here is 156.0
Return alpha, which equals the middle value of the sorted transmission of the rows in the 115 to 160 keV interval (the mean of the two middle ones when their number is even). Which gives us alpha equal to 158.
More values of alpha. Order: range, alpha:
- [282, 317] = 182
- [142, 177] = 176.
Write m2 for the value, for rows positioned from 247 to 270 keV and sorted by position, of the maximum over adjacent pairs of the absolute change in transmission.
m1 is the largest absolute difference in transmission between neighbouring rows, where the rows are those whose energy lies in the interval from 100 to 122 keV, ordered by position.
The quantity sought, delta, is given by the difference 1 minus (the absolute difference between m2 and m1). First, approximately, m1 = 12.7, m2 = 10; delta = -2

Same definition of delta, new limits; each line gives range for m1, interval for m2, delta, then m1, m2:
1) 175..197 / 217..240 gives -4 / 5.6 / 11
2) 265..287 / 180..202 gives 0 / 5.0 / 6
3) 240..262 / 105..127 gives -4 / 8.3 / 14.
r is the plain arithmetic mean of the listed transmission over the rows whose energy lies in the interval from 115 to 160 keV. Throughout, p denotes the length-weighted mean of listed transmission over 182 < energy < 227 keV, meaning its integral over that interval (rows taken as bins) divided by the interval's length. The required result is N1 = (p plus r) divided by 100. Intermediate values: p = 183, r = 143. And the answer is 3.26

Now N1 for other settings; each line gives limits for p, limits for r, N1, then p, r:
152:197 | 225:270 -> 3.76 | 180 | 196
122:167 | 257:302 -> 3.47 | 158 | 189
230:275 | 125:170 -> 3.58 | 196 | 162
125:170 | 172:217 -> 3.45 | 163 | 182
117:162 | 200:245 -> 3.34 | 148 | 187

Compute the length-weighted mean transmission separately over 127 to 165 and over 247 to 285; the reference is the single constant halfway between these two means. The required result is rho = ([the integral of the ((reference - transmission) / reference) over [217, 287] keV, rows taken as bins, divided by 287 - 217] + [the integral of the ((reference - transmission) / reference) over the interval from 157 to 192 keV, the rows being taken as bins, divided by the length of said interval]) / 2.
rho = -0.039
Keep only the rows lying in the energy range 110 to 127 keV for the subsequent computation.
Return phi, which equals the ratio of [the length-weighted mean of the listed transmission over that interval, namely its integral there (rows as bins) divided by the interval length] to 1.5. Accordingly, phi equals 57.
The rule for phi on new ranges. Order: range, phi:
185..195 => 124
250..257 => 136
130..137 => 94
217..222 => 124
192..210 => 120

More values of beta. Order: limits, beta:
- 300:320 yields 308.5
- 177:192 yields 188.5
